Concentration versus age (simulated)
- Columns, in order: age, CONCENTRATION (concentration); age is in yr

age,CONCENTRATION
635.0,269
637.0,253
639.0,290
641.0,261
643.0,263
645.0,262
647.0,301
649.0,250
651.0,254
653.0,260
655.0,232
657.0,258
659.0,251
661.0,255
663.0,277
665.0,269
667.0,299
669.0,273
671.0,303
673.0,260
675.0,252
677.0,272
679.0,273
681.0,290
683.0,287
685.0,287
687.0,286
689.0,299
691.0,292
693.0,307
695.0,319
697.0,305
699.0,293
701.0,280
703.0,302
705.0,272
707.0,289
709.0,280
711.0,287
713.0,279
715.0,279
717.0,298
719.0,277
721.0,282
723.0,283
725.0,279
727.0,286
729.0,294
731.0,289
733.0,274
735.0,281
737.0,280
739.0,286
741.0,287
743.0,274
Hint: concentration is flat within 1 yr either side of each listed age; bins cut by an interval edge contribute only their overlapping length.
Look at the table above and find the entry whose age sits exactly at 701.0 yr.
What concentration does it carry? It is 280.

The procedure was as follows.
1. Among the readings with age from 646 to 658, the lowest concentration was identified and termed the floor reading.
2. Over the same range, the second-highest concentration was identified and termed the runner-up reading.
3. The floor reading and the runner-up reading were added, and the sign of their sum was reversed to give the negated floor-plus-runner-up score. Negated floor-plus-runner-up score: -492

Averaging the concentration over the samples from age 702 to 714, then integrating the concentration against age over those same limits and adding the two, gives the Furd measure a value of 3703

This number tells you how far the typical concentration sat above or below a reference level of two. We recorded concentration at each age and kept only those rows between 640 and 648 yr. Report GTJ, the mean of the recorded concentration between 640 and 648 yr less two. 270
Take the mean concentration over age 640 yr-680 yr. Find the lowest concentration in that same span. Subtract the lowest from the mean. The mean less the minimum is 34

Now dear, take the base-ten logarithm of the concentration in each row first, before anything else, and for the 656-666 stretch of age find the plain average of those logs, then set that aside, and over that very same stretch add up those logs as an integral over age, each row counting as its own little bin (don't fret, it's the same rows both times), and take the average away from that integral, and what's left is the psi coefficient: 21.8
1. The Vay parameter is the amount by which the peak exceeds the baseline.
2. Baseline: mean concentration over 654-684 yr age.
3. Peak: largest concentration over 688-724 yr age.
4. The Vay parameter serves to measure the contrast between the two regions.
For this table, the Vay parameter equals 49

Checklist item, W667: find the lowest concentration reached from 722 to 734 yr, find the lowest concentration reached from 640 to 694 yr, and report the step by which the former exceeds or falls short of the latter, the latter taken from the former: 42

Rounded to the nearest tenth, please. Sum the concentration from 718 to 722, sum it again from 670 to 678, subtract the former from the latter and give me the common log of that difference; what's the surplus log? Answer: 2.7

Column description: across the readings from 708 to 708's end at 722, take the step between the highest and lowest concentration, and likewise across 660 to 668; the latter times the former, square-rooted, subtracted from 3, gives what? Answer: -27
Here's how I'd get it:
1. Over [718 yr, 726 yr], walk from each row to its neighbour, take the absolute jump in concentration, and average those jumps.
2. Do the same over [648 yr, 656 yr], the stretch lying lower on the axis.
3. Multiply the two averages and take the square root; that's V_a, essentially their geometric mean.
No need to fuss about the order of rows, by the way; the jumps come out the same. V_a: 6.5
